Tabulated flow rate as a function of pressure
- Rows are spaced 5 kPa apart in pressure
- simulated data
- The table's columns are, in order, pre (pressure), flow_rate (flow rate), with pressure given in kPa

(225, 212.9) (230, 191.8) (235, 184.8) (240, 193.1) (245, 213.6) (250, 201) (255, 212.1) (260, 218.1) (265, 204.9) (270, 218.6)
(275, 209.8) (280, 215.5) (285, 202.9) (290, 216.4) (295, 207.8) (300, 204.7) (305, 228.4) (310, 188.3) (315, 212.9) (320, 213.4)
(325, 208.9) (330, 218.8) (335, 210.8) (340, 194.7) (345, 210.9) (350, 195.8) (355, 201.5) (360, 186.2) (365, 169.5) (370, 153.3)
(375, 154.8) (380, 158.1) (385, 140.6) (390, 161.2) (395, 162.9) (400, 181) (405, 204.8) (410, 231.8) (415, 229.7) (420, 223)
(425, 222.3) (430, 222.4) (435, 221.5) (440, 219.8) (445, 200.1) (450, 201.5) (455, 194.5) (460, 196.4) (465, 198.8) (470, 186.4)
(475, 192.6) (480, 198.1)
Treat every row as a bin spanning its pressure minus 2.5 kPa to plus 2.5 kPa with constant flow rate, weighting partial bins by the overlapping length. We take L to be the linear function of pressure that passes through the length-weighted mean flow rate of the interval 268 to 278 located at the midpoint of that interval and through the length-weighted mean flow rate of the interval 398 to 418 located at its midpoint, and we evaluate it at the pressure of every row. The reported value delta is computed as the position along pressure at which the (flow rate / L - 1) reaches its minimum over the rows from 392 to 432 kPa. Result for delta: 395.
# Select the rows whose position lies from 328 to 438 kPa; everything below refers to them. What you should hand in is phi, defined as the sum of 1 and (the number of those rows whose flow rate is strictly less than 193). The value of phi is 10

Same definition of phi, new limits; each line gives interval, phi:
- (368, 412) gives 8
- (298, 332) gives 2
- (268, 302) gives 1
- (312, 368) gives 3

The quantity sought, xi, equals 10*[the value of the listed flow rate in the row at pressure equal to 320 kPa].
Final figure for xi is 2134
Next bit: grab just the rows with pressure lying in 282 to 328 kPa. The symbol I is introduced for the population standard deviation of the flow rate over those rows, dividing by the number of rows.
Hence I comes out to 10.3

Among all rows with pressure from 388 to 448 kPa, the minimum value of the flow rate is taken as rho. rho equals 161.2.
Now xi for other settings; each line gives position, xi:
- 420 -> 2230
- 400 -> 1810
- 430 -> 2224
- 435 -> 2215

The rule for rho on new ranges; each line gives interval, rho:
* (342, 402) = 140.6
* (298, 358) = 188.3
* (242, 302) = 201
